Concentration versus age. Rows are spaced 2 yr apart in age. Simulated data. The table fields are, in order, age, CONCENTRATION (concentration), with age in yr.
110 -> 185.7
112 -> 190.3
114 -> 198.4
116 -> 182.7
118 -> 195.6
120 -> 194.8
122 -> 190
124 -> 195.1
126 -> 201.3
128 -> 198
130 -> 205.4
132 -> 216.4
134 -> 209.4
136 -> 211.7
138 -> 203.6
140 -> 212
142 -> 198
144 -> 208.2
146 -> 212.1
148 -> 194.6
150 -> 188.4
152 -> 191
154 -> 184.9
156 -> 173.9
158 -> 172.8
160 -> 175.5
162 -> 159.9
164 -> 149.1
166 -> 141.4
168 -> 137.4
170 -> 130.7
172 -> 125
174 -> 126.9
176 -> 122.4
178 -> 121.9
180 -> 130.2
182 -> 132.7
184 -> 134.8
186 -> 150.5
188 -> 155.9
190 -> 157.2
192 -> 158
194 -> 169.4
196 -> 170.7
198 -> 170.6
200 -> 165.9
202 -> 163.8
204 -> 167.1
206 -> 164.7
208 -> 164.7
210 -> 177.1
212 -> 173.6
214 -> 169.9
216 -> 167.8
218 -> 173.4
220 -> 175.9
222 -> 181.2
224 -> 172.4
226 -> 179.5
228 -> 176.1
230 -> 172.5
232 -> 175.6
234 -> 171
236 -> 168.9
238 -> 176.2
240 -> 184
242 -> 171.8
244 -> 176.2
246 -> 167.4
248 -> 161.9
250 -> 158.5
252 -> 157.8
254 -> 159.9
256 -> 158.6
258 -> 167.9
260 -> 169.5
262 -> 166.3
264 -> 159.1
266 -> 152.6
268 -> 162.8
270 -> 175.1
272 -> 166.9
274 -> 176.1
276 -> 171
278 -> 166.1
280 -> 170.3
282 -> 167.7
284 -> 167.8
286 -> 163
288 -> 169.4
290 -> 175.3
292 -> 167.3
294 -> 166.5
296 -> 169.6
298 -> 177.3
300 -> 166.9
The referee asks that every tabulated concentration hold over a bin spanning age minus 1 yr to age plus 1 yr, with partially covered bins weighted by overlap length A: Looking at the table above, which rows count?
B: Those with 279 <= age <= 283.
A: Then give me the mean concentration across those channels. 169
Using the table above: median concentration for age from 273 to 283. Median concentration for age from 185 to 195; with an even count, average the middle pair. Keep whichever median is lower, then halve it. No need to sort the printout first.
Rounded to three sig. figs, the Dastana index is 78.6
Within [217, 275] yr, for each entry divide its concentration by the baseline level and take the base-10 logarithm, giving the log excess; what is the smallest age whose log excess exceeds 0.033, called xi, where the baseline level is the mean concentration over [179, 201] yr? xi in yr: 218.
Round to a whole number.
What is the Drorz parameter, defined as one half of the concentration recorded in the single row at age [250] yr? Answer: 79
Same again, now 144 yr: 104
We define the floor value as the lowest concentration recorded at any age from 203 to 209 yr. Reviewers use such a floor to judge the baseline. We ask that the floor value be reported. 164.7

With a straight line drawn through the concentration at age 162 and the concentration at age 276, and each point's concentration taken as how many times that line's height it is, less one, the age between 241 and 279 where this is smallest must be 266 yr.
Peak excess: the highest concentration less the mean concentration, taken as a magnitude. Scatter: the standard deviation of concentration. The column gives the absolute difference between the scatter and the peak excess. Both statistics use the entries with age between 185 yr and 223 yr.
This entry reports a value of 6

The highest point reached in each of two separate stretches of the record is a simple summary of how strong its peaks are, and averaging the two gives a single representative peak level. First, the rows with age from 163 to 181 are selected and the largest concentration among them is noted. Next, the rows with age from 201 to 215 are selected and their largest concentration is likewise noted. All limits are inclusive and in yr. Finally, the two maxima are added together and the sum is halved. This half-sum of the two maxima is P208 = 163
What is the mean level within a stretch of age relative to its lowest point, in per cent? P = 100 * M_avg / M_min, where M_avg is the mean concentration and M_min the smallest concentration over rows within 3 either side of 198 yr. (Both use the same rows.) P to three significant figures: 102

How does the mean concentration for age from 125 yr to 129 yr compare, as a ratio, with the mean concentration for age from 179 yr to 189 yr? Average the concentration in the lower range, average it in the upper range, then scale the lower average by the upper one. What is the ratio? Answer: 1.42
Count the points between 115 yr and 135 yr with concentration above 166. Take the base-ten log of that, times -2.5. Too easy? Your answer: -2.5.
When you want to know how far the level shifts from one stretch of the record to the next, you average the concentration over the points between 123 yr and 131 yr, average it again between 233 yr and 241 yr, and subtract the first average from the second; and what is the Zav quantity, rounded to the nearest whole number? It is -25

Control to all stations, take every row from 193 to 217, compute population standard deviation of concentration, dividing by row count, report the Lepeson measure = 4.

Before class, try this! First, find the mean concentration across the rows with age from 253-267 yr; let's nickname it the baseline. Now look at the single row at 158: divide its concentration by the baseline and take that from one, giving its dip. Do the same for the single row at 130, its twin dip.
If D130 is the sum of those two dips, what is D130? -0.33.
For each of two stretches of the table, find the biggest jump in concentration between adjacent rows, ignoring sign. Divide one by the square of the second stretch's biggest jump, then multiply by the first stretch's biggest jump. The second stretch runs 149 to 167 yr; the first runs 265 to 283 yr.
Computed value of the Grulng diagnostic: 0.051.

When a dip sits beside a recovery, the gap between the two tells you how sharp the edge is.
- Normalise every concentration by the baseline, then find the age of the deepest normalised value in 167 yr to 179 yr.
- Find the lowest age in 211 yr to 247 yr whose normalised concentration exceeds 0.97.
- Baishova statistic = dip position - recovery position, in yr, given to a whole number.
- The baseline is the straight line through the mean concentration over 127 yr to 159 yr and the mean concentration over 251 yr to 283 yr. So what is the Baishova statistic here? -40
